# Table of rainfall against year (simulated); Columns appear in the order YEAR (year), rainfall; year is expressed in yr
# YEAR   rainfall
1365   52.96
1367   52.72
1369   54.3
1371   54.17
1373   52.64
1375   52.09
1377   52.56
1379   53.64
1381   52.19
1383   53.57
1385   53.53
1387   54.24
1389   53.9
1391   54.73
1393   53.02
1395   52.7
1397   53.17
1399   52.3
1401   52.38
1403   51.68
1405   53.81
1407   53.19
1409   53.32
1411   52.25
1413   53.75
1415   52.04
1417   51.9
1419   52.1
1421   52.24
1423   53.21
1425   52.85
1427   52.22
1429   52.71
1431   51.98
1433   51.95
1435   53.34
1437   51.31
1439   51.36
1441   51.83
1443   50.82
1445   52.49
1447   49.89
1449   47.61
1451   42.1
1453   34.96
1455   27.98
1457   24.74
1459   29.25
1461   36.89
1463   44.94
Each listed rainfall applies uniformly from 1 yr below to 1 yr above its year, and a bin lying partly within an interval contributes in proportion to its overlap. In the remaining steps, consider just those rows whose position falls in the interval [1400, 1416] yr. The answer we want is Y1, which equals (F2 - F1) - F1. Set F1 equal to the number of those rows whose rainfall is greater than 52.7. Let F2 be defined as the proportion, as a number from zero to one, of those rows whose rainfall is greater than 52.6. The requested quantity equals -7.5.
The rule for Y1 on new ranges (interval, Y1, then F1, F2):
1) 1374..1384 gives -3.6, 2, 0.40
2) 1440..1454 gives 0.0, 0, 0.00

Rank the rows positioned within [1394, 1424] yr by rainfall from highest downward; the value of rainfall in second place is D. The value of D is 53.75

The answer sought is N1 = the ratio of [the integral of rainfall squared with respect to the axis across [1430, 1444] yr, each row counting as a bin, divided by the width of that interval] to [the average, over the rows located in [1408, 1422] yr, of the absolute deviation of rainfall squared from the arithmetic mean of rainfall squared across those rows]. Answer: 44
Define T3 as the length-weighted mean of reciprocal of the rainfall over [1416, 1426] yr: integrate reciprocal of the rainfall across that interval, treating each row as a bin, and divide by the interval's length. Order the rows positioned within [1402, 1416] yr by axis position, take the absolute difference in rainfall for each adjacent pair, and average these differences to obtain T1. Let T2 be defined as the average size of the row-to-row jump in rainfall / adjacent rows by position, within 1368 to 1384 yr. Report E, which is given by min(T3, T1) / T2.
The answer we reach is 0.020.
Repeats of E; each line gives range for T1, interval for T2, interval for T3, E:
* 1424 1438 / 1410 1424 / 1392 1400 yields 0.024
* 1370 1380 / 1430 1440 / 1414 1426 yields 0.022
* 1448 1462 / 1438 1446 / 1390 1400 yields 0.018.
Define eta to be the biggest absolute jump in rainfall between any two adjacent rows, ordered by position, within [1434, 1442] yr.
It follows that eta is 2.0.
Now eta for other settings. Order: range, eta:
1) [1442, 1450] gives 2.6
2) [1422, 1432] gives 0.7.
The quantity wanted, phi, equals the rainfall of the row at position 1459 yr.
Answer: 29.25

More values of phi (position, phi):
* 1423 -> 53.21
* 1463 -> 44.94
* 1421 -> 52.24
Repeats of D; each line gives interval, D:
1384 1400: 54.24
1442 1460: 50.82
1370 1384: 53.64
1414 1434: 52.85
